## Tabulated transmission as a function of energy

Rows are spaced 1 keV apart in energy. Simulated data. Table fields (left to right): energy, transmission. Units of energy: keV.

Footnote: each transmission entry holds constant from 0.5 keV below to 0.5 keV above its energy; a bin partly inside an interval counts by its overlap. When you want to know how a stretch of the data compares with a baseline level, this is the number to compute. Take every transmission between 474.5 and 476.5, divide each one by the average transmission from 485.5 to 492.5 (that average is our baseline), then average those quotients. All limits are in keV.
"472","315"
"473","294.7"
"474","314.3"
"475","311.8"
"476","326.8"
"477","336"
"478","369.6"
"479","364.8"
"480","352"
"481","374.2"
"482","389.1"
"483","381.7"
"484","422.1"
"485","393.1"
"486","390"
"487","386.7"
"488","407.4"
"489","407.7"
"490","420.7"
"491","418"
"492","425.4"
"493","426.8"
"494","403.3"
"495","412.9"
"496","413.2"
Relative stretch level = 0.78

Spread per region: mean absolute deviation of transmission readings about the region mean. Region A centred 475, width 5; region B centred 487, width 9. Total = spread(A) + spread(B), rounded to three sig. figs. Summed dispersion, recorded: 25.2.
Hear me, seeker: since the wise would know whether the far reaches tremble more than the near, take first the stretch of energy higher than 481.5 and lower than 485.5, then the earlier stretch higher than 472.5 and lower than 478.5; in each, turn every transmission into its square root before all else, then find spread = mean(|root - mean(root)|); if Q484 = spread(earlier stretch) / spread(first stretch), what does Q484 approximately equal 1.61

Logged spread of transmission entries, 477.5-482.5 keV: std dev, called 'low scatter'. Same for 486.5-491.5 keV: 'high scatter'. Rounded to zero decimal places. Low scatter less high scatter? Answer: 0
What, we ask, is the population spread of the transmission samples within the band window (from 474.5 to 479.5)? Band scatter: 22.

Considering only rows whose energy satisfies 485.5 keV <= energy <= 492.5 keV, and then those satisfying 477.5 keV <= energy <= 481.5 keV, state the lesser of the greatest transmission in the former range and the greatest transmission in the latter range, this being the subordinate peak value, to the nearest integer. 374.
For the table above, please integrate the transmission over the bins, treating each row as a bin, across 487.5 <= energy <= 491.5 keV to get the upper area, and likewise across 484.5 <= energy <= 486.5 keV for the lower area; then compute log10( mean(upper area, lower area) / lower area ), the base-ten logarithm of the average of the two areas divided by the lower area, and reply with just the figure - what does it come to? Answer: 0.19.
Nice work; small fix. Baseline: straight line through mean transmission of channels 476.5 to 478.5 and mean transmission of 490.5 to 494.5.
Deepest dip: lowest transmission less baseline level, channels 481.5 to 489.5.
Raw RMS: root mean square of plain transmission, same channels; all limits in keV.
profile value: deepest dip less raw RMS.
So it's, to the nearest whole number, -405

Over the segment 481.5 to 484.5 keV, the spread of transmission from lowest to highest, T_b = 40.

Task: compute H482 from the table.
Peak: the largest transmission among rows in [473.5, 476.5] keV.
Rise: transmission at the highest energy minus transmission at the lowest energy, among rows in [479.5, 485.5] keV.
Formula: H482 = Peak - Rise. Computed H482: 286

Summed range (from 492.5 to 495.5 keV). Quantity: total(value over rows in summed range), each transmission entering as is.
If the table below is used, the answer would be 1243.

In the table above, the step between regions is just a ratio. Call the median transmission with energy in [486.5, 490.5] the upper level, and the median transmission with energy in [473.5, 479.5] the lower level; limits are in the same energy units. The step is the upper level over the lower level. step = 1.23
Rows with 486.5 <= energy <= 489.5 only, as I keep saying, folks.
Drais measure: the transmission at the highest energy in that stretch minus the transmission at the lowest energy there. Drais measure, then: 21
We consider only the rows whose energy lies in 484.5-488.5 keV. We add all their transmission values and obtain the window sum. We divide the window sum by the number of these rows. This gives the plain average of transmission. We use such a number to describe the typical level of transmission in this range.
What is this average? 394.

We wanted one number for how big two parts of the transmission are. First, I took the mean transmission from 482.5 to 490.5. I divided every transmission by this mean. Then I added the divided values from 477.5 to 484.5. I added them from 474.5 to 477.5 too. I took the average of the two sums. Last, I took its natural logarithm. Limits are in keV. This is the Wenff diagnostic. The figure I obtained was 1.51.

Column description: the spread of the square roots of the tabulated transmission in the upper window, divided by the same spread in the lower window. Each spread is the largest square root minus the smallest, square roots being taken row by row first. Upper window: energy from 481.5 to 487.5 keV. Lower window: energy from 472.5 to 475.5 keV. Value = 1.8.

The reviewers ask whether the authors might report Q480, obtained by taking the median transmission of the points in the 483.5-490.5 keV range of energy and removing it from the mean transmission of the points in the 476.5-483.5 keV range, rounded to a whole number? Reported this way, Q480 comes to -41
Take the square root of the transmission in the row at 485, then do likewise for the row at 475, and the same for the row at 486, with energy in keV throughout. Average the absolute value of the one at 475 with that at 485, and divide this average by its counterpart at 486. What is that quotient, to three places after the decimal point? 0.949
